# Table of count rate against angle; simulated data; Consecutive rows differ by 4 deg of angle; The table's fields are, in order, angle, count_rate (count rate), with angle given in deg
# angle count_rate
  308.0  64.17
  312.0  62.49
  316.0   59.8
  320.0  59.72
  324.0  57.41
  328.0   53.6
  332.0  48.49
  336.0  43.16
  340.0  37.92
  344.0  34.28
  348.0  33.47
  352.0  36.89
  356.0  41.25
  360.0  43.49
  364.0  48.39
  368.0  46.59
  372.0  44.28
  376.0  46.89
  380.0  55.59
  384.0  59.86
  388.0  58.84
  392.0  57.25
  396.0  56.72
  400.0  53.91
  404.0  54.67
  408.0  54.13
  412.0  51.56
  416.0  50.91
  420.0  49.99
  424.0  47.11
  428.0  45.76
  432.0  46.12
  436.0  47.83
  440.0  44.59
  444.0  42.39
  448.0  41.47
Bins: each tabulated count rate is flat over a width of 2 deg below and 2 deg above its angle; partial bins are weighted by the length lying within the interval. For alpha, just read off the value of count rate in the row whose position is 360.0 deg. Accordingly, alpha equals 43.49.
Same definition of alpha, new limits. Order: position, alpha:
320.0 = 59.72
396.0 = 56.72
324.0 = 57.41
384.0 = 59.86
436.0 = 47.83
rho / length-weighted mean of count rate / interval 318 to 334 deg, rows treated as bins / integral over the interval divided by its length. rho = 55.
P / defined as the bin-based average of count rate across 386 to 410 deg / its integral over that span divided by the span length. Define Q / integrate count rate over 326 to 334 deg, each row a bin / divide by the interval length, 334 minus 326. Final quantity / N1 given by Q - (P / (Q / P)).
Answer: -10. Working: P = 56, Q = 51.0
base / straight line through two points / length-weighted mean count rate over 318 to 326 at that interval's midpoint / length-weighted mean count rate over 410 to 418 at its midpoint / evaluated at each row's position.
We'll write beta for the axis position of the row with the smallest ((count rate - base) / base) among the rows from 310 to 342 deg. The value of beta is 340.0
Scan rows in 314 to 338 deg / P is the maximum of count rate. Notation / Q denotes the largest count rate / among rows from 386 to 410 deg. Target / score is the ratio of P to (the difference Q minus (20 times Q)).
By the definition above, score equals -0.053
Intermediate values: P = 59.8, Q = 58.84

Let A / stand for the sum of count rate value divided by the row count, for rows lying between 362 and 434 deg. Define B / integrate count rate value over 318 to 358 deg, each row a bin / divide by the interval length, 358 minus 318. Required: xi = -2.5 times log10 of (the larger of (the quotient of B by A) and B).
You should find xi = -4.12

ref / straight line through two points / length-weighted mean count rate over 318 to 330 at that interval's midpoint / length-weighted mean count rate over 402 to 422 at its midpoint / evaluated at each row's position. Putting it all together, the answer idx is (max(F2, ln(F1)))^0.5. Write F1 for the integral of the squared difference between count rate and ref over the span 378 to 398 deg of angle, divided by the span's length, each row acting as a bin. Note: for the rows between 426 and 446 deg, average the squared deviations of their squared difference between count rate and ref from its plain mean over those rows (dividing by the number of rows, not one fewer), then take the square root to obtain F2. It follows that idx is 4.3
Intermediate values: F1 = 19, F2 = 19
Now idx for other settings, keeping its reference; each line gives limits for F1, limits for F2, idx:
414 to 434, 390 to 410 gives 2.4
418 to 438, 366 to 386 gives 5.7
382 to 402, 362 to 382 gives 5.7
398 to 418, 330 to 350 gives 12.9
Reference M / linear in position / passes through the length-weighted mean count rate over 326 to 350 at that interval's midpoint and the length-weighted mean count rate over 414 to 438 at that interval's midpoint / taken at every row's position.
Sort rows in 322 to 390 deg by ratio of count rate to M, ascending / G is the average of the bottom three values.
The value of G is 0.82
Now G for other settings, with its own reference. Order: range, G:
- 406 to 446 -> 0.91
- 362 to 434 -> 0.96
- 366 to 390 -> 1.04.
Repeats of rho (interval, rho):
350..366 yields 43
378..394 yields 58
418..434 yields 47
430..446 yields 45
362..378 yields 47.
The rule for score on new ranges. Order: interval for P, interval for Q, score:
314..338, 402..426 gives -0.058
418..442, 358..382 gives -0.047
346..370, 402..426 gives -0.047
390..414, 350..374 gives -0.062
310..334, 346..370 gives -0.068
